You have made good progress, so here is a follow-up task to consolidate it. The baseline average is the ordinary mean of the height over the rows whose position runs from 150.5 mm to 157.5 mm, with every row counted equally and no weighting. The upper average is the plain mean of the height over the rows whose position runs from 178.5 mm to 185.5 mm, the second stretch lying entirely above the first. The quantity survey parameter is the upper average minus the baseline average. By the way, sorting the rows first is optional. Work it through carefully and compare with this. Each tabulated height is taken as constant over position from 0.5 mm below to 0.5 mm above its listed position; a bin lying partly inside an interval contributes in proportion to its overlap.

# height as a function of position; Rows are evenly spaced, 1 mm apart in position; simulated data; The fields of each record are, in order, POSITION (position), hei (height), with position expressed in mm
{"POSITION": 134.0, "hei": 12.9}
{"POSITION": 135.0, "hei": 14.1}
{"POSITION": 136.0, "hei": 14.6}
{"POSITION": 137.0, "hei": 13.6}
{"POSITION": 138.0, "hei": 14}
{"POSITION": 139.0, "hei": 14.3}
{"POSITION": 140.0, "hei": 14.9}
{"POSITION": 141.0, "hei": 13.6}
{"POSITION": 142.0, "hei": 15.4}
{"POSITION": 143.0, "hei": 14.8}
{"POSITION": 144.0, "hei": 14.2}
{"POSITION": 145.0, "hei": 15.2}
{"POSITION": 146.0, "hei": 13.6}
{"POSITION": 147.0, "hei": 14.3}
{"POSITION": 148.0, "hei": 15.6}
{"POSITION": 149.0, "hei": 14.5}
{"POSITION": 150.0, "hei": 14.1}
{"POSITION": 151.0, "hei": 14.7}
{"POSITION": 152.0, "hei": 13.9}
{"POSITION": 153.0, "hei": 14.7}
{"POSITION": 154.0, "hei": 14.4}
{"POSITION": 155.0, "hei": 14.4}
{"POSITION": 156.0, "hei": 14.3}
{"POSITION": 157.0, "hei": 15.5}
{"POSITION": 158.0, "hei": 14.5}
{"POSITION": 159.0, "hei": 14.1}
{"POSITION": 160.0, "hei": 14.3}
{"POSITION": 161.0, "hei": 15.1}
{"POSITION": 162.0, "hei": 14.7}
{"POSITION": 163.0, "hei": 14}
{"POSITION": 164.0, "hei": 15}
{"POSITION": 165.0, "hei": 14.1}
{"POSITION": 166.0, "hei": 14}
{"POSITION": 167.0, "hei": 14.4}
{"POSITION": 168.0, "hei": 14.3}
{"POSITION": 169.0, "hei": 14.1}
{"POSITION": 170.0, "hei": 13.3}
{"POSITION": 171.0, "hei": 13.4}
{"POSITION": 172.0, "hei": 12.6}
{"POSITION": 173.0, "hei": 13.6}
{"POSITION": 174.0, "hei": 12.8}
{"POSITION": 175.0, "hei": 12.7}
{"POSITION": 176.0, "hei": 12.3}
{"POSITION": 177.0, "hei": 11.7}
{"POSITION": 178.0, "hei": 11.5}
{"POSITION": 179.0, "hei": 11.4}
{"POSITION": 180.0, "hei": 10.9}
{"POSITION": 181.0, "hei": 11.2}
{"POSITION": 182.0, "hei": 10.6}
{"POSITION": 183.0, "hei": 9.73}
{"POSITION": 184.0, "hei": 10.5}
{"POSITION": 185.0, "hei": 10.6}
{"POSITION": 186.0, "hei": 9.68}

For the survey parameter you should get -3.9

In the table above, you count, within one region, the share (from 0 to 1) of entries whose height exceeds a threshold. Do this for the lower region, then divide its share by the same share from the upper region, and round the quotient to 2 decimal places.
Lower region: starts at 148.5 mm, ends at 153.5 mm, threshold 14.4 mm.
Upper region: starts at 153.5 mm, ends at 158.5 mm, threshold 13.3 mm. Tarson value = 0.60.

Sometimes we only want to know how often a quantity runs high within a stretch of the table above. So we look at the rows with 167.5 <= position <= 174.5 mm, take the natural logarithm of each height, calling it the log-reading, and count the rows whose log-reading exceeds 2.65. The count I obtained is 1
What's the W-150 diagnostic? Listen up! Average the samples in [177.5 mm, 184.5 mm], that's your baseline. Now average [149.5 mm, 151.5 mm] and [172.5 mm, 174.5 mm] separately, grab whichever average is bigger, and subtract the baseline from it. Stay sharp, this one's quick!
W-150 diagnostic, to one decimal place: 3.6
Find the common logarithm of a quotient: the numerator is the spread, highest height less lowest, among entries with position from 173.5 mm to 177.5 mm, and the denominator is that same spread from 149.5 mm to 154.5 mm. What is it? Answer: 0.1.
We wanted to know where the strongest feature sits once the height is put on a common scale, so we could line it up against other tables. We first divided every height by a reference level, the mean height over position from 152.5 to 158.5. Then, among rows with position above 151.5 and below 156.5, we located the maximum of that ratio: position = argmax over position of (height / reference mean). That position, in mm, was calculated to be 153.0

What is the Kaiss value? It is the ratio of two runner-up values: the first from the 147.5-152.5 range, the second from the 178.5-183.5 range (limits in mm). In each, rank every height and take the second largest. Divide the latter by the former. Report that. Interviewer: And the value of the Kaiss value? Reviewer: 0.762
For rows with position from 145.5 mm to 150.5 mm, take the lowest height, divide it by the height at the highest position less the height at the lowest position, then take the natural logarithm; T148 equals 3.3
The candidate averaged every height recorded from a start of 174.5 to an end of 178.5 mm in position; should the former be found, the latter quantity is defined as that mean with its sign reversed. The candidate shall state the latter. -12.05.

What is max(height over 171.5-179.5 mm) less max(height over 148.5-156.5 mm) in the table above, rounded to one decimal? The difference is -1.1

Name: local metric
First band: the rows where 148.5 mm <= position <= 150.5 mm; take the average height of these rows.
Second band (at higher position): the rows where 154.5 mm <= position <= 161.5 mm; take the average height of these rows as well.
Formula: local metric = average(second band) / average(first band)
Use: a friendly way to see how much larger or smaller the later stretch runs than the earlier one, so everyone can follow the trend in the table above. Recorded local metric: 1.02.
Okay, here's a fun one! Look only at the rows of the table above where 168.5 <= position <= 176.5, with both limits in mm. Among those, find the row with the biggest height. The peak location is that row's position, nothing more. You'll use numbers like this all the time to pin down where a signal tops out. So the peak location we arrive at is 169.0 mm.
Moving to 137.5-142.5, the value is 142.0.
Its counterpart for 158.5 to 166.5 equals 161.0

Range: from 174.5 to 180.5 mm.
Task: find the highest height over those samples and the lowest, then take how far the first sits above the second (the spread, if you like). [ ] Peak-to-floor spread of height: 1.80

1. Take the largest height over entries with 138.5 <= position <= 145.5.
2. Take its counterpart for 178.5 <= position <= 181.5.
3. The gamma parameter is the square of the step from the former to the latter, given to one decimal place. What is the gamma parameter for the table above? 16.0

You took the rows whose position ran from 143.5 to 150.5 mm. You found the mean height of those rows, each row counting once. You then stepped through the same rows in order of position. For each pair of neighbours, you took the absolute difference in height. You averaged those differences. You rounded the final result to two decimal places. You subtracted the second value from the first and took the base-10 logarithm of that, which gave 1.13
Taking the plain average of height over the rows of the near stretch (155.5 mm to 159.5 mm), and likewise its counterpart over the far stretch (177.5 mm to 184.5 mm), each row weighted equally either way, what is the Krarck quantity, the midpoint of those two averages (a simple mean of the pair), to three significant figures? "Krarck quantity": 12.7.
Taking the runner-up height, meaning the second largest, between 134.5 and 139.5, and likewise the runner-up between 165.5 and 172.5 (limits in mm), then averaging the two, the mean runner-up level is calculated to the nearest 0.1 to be 14.3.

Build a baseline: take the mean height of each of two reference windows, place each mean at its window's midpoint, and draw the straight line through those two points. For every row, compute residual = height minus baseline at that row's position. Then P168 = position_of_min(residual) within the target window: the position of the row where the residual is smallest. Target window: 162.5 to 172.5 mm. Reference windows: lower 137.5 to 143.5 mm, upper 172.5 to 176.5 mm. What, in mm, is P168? 172.0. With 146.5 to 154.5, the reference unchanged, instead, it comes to 152.0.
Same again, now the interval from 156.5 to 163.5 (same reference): 159.0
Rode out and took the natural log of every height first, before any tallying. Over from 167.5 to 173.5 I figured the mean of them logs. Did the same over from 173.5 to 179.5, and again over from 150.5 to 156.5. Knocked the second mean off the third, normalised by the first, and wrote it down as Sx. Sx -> 0.068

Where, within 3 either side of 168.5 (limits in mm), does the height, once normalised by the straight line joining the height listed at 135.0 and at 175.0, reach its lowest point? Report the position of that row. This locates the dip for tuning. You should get 170.0 mm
